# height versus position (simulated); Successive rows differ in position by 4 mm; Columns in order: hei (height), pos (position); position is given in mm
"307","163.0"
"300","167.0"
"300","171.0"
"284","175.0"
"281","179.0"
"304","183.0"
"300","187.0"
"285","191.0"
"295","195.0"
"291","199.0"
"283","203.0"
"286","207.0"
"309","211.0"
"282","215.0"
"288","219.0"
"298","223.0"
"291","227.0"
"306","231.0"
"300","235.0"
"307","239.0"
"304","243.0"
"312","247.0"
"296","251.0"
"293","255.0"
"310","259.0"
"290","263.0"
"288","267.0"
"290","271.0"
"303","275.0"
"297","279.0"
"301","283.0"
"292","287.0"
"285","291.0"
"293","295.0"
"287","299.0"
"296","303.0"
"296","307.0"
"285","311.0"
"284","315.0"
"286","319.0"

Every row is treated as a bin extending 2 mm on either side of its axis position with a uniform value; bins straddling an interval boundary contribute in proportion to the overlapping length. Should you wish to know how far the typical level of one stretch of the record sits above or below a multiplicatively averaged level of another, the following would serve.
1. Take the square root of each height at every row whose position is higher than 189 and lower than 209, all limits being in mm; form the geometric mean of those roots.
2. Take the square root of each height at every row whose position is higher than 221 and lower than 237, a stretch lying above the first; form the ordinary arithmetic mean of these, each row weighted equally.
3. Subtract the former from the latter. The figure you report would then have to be 0.31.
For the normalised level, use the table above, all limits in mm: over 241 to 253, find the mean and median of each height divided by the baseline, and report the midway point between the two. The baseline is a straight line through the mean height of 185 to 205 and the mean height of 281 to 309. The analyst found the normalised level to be 1.04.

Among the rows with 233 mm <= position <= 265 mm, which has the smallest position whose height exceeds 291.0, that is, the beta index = 235.0 mm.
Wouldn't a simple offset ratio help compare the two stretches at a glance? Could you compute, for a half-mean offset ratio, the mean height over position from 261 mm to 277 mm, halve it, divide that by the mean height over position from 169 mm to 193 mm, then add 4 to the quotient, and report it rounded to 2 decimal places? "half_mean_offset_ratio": 4.50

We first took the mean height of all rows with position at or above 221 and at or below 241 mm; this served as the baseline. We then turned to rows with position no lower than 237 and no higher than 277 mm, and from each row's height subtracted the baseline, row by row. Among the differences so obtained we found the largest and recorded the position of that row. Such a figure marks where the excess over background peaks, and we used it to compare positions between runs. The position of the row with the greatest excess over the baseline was 247.0 mm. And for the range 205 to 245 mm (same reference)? 211.0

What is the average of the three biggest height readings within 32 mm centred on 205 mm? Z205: 298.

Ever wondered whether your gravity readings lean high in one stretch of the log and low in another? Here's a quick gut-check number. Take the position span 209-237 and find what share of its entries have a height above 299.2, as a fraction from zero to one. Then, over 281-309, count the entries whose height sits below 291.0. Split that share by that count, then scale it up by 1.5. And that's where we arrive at 0.32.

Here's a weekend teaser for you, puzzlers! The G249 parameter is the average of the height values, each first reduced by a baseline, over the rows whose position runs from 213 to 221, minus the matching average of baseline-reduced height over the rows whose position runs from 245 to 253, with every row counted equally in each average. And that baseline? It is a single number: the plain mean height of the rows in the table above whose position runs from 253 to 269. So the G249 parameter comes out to -19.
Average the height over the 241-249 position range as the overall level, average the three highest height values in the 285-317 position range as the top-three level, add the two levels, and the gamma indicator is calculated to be 603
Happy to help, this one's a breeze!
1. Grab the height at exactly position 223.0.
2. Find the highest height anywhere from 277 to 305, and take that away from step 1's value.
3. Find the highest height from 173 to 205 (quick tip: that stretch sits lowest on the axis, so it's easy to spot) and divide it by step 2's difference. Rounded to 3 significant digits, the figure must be -101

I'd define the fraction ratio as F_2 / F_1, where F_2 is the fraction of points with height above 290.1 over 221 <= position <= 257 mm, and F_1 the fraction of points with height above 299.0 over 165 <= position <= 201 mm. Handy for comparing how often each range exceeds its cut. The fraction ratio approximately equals 2.25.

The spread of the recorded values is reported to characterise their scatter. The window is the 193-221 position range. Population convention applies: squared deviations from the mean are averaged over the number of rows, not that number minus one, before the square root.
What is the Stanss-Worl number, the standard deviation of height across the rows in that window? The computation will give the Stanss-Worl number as 8.6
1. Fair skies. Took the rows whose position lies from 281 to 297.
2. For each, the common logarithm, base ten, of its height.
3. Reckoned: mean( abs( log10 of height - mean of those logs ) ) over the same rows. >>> 0.0063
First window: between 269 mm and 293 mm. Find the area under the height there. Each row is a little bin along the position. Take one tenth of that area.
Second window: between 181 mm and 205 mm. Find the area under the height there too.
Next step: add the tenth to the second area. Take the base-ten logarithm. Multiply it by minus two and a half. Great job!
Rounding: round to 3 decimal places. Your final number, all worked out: -9.722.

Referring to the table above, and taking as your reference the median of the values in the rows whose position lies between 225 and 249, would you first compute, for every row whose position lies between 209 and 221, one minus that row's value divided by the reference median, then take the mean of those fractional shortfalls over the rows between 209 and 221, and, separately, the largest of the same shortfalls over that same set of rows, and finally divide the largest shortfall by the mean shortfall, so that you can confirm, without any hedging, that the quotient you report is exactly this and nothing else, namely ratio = 1.9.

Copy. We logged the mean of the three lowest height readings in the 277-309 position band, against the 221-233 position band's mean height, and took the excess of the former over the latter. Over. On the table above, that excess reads -10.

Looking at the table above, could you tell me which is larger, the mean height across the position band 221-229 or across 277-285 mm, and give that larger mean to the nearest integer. 299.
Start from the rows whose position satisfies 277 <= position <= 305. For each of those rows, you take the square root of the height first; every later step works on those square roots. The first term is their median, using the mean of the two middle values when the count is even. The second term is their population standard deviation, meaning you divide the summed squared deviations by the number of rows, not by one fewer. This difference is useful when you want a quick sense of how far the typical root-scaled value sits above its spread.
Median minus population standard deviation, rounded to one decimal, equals 17.0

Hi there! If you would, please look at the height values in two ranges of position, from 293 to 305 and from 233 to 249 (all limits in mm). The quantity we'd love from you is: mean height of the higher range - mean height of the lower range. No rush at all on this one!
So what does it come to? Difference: -14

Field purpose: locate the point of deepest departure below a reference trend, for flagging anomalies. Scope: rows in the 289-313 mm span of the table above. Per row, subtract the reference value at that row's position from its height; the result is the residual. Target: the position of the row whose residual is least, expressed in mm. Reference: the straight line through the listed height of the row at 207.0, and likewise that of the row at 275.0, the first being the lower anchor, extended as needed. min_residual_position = 311.0 mm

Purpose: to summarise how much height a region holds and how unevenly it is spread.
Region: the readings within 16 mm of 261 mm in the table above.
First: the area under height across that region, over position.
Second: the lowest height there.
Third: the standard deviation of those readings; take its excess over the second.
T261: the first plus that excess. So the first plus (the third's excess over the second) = 9249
